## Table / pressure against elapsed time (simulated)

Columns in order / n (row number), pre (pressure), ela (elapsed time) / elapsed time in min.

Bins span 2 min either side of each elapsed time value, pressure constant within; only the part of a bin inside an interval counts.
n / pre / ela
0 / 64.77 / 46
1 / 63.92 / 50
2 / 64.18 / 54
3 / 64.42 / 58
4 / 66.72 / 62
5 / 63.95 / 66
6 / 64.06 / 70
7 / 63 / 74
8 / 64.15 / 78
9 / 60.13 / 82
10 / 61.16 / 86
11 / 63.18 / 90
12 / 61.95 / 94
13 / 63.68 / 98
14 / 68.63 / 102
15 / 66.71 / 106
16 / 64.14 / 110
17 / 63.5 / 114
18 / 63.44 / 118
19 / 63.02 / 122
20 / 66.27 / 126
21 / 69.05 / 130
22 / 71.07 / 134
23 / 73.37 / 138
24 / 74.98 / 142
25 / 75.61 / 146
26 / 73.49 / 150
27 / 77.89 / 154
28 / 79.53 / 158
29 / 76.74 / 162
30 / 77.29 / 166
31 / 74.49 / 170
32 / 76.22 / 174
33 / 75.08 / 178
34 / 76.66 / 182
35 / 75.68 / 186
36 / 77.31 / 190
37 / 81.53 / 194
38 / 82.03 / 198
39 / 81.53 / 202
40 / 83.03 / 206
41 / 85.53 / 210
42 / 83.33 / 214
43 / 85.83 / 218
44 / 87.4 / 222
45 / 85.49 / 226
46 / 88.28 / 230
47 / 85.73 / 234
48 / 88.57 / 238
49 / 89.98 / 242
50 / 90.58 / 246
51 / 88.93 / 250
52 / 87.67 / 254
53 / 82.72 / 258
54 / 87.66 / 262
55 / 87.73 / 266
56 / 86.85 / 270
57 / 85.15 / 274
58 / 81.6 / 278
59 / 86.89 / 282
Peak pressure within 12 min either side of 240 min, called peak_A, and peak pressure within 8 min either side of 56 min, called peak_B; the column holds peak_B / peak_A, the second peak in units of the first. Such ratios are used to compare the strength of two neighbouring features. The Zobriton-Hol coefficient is 0.74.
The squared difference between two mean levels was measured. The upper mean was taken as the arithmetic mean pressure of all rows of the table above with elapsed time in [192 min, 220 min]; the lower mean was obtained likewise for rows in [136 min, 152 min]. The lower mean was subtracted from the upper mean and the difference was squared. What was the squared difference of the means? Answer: 79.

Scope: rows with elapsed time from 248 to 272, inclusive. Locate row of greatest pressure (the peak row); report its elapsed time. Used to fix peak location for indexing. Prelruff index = 250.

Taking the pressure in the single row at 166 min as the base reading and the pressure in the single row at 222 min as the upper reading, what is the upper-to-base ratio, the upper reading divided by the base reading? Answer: 1.13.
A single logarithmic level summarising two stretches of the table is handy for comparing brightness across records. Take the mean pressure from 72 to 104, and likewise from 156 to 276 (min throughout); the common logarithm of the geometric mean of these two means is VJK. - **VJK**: 1.86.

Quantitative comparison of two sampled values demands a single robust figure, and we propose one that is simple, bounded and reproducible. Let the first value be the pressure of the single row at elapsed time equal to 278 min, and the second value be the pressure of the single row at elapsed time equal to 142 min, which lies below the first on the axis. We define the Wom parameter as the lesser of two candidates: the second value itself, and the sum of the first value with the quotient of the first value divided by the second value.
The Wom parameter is 75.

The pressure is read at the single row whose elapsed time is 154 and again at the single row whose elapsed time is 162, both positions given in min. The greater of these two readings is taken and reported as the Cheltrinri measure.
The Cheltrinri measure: 78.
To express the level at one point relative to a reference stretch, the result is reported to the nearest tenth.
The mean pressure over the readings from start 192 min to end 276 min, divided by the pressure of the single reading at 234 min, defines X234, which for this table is 1.0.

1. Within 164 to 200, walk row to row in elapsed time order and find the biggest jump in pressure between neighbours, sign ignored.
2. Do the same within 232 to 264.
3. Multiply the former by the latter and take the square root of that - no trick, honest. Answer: 4.57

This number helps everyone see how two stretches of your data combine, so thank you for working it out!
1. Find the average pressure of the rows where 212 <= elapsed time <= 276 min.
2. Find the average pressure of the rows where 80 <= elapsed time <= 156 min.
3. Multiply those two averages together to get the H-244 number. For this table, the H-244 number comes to 5866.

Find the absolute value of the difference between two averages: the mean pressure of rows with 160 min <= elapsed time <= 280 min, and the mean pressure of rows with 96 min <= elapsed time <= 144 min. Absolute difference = 16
